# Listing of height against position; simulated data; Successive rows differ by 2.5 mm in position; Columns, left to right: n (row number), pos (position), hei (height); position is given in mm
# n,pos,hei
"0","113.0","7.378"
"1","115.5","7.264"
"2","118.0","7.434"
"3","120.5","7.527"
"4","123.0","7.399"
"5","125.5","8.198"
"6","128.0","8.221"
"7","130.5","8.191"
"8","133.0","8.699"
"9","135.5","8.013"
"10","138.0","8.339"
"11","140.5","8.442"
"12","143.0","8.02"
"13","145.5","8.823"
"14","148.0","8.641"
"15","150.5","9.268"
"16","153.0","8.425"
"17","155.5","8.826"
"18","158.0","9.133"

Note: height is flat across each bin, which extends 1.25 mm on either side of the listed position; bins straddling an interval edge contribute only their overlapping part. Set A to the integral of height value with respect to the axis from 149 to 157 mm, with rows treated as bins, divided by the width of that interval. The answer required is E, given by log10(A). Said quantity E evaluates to 0.95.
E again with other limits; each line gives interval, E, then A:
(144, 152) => 0.95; 8.9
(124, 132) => 0.91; 8.2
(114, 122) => 0.87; 7.4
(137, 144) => 0.92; 8.3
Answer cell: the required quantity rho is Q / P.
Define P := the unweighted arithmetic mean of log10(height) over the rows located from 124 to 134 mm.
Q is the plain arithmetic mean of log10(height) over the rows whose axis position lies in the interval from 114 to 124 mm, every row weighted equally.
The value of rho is 0.94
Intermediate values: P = 0.920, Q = 0.87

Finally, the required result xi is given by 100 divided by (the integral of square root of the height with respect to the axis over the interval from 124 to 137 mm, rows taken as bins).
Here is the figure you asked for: 2.7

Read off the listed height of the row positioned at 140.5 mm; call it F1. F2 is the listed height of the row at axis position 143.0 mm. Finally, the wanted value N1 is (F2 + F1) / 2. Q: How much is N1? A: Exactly 8.23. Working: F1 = 8.442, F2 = 8.02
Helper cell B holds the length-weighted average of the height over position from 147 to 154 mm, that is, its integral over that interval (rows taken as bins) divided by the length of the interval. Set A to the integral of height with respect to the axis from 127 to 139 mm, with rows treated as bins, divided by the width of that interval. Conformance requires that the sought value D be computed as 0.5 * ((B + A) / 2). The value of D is 4.27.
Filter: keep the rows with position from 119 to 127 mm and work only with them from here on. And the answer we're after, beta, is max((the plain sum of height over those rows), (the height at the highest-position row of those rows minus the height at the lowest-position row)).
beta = 23.1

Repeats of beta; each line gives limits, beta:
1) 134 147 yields 41.6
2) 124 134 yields 33.3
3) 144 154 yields 35.2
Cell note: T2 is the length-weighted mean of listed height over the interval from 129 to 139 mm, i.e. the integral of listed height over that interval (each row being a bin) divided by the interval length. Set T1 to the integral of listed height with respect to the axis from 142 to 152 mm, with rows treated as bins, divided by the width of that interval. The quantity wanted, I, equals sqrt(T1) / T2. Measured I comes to 0.36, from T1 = 8.7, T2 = 8.31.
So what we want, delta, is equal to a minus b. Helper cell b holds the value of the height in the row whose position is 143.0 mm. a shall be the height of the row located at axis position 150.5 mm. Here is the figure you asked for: 1.2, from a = 9.268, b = 8.02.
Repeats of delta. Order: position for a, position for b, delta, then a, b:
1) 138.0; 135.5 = 0.3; 8.339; 8.013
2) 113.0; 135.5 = -0.6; 7.378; 8.013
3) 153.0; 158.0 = -0.7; 8.425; 9.133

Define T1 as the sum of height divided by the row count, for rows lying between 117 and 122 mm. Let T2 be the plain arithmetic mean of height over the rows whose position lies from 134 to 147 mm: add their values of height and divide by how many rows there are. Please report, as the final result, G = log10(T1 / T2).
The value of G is -0.05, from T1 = 7.5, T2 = 8.33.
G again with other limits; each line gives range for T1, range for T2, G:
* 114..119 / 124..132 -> -0.05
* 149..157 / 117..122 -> 0.07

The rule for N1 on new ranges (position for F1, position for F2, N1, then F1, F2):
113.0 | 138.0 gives 7.86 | 7.378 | 8.339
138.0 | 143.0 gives 8.18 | 8.339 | 8.02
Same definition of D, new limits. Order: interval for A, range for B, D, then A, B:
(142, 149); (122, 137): 4.16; 8.5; 8.14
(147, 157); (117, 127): 4.12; 8.8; 7.66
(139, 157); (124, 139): 4.22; 8.6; 8.26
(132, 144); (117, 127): 3.99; 8.3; 7.66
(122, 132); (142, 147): 4.12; 8.0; 8.45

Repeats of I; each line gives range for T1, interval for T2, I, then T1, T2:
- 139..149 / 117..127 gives 0.38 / 8.5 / 7.66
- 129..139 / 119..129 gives 0.37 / 8.3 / 7.82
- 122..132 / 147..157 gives 0.32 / 8.0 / 8.80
